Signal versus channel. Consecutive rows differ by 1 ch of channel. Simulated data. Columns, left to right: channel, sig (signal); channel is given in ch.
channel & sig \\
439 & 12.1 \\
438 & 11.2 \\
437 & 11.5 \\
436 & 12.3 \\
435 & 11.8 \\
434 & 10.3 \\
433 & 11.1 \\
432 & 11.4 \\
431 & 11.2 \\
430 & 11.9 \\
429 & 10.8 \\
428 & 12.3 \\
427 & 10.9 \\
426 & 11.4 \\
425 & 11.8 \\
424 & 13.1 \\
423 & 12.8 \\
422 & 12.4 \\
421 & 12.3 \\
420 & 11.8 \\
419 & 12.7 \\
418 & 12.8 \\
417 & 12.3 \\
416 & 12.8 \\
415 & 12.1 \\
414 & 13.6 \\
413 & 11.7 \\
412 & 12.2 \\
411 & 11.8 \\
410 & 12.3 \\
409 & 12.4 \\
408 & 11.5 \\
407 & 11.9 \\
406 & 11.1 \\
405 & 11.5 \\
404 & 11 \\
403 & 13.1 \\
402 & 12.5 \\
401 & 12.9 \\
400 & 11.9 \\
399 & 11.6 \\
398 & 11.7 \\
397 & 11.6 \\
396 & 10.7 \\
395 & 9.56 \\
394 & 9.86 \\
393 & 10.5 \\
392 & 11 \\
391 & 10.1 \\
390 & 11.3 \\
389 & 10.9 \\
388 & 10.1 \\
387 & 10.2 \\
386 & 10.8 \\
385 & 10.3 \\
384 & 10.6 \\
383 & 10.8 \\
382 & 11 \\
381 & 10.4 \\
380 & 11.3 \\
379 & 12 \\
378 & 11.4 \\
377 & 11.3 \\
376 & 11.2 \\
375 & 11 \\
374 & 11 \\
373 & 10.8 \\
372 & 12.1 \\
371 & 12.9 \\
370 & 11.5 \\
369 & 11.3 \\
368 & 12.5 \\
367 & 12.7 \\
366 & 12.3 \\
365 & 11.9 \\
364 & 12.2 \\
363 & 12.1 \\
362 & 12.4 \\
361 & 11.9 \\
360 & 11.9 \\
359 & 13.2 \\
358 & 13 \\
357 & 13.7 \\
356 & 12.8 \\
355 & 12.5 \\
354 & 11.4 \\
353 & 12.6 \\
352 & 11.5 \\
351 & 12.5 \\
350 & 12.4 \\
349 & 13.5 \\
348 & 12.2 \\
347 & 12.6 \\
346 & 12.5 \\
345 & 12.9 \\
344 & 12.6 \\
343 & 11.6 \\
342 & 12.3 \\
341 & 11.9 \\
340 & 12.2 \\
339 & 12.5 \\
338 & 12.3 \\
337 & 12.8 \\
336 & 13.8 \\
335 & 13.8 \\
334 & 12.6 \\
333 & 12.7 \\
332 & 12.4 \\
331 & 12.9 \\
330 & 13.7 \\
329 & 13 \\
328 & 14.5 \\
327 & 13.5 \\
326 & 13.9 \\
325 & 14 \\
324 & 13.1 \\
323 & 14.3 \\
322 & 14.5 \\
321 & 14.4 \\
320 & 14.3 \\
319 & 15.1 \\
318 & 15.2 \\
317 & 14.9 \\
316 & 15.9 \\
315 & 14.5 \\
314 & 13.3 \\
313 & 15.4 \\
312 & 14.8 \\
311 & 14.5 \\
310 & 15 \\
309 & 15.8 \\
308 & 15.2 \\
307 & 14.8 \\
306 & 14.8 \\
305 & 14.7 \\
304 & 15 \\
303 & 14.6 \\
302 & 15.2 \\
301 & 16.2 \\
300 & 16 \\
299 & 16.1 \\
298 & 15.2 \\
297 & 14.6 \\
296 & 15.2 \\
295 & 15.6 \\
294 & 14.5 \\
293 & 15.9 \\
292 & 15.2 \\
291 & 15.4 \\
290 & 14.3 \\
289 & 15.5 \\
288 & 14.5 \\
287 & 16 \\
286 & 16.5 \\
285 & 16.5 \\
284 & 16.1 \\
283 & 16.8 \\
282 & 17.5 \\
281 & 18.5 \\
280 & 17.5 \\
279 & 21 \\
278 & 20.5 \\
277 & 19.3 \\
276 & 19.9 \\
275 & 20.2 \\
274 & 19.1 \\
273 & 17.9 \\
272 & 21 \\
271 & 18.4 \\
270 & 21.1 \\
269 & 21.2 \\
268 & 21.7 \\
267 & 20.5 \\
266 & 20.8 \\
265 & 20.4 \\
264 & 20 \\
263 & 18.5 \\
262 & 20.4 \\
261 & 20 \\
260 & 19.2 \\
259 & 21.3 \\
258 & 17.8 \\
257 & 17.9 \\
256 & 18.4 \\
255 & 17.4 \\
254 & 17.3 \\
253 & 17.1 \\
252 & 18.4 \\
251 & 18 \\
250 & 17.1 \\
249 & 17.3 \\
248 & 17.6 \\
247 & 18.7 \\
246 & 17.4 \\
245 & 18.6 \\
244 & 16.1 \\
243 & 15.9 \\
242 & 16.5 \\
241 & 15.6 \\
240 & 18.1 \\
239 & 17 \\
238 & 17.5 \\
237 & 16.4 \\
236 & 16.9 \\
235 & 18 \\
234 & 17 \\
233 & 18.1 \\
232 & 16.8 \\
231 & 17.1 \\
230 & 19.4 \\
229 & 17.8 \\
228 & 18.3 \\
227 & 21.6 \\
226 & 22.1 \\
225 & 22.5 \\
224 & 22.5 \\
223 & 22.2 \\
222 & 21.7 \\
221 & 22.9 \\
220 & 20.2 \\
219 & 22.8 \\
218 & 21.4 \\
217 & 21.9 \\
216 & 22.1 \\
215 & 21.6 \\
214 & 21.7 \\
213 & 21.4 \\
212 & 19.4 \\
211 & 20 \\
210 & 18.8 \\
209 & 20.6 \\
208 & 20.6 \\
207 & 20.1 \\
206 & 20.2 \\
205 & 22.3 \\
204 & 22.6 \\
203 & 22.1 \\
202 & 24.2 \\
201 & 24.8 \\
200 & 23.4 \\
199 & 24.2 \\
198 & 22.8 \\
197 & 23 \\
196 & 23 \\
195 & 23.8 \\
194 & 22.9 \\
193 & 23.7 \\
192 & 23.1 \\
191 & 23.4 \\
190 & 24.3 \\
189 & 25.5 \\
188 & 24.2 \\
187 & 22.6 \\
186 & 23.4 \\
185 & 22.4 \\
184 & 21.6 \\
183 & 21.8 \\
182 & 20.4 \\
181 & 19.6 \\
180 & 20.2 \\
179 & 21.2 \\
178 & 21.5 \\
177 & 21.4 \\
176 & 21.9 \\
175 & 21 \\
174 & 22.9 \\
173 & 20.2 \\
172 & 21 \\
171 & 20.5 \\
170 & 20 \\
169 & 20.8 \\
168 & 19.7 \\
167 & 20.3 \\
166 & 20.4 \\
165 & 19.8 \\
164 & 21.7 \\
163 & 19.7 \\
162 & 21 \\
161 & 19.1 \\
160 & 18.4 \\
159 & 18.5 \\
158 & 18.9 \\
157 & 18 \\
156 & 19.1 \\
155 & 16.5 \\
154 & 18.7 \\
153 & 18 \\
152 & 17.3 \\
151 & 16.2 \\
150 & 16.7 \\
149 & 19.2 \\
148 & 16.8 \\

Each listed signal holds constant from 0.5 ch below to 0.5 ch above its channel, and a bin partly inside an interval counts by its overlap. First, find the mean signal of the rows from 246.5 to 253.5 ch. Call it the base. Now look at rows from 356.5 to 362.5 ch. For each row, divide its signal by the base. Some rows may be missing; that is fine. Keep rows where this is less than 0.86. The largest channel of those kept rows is 362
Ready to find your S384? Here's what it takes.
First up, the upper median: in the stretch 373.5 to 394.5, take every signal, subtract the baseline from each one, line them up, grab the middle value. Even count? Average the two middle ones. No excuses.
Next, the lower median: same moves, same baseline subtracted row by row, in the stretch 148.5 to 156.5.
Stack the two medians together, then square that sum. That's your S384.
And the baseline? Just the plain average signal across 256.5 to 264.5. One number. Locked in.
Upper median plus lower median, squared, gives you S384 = 105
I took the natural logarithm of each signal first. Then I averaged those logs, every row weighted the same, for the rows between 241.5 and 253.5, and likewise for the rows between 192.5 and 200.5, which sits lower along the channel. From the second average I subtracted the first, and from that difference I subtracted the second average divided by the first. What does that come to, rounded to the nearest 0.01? -0.81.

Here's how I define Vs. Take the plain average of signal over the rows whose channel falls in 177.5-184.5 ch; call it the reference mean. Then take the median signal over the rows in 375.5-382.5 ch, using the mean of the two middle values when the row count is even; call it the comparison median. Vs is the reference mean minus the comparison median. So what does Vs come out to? 10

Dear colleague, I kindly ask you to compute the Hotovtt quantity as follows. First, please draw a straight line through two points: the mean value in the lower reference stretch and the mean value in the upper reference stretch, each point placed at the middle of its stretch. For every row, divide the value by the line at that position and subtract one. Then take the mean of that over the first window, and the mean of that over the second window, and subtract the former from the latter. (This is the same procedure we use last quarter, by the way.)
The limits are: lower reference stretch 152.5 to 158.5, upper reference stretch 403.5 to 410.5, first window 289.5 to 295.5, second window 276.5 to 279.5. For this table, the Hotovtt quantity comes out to 0.31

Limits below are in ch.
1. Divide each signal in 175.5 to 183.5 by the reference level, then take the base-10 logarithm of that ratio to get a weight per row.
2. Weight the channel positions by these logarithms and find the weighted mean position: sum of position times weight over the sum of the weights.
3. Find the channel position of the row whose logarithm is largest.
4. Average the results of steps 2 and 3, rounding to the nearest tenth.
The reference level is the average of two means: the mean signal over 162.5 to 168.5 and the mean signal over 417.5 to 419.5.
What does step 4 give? 177.7 ch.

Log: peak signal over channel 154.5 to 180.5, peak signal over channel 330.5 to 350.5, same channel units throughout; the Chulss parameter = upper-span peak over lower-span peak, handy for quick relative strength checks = 0.60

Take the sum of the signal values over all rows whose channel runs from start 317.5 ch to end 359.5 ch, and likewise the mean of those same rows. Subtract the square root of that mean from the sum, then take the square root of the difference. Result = 23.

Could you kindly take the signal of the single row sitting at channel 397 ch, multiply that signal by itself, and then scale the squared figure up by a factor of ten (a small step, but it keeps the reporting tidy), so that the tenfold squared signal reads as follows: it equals 1346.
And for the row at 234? 2890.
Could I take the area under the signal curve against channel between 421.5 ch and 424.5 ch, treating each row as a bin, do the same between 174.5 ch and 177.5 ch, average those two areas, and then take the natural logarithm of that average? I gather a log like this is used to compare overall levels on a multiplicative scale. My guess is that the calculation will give 3.94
